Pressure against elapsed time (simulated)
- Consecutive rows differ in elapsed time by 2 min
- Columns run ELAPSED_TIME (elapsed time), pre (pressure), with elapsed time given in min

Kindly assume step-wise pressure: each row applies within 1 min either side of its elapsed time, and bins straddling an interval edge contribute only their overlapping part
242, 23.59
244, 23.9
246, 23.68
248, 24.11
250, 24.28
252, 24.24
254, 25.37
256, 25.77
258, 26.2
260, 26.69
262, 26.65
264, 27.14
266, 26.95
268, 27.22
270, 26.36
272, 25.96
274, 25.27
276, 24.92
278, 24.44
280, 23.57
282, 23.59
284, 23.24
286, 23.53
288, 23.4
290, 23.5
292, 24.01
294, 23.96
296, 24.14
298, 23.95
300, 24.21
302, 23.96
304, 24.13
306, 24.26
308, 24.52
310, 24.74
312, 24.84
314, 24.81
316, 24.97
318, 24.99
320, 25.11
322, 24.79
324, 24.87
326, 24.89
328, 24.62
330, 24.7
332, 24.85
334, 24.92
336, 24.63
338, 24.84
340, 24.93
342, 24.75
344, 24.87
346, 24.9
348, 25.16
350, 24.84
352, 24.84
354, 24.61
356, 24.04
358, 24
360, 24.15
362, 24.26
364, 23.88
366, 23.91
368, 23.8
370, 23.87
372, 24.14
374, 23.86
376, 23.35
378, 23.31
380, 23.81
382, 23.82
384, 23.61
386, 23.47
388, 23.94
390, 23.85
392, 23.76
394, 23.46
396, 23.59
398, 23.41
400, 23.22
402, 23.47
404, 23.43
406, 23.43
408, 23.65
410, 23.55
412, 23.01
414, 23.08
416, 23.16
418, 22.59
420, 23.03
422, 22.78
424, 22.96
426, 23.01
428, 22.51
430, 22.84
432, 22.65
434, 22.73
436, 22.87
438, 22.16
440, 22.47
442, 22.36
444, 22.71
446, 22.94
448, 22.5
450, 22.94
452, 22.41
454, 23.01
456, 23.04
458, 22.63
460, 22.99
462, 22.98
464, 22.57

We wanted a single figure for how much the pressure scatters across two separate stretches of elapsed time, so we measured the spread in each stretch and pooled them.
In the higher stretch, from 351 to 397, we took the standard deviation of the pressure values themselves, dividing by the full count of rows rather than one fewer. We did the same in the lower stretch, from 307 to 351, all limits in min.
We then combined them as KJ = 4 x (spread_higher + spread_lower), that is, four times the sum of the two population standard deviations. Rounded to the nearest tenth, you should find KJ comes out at 2.0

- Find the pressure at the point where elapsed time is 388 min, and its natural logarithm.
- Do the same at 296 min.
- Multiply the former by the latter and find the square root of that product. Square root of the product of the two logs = 3.18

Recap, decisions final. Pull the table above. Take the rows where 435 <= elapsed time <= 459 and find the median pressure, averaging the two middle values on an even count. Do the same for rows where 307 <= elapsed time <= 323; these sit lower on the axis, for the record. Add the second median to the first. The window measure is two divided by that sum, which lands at 0.0421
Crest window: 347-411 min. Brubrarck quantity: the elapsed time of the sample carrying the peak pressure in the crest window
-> 348 min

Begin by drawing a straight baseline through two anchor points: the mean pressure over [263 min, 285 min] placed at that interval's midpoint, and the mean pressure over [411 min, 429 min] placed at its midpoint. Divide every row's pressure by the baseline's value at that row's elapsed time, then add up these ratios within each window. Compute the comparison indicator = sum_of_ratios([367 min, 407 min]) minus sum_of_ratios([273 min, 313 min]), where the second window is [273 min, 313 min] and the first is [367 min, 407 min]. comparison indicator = 0.9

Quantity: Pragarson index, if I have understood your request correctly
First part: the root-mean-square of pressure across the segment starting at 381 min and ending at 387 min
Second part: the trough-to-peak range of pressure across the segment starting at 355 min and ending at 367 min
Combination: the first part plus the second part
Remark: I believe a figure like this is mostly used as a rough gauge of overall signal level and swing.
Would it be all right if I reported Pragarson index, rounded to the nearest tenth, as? 24.0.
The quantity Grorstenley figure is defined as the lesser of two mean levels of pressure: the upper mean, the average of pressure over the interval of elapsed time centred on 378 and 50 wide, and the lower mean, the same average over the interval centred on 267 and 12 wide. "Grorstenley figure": 23.8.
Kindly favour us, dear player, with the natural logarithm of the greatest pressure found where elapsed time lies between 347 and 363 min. 3.23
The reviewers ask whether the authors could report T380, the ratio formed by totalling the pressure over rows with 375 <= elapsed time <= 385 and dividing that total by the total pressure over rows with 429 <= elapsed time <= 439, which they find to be 1.04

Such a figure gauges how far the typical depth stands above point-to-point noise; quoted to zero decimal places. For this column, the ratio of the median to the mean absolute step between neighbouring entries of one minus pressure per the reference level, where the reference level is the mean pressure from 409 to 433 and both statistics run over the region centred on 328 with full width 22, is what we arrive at -12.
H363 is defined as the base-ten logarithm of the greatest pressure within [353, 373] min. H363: 1.39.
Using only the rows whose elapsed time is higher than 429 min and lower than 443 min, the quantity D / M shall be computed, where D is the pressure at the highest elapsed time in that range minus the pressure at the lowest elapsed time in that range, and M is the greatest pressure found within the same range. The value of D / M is -0.02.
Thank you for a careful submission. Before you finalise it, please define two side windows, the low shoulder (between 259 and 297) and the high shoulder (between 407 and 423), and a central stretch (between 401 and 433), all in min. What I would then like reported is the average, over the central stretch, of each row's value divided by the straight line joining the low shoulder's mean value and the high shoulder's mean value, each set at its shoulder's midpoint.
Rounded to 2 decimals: 1.00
